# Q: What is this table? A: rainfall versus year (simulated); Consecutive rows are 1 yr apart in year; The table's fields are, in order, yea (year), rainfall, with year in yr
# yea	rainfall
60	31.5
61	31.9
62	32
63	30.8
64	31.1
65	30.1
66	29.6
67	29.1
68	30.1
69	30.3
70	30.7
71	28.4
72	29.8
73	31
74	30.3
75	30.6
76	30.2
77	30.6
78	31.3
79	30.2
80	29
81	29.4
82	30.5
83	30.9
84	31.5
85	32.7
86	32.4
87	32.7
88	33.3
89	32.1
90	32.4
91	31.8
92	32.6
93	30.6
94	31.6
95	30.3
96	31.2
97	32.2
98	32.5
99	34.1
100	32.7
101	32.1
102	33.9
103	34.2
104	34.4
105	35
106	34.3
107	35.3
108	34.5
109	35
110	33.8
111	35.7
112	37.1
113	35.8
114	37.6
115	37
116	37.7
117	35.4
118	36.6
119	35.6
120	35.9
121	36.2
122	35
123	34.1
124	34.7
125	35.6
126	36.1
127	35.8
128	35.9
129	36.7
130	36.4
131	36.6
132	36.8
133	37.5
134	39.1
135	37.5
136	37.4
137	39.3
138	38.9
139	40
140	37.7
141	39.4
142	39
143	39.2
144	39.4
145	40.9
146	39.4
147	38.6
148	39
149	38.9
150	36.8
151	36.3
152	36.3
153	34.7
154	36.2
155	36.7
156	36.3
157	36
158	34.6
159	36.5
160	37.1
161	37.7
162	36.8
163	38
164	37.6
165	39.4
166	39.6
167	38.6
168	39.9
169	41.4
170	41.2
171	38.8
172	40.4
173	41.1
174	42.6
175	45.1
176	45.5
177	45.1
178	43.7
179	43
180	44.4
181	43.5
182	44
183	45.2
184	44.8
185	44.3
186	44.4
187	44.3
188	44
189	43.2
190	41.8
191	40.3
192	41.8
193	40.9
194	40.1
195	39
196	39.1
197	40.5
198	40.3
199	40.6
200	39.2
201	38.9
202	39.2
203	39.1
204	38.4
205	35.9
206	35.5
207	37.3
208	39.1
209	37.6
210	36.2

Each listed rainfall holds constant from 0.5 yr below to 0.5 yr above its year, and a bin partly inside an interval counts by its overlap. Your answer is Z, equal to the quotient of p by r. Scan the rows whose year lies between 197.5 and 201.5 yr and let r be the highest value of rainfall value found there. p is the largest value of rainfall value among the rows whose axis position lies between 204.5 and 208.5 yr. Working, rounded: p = 39.1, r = 40.6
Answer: 0.96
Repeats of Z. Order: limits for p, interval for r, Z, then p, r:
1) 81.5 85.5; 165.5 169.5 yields 0.79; 32.7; 41.4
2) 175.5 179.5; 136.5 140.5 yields 1.14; 45.5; 40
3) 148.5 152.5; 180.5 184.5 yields 0.86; 38.9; 45.2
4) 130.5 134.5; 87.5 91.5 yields 1.17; 39.1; 33.3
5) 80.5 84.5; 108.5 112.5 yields 0.85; 31.5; 37.1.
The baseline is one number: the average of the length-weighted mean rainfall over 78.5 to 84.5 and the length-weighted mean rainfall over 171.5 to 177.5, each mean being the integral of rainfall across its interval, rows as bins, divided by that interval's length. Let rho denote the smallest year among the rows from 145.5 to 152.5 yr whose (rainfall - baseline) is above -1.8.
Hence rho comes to 146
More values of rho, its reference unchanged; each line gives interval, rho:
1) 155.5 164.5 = 156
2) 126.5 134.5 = 127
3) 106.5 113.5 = 107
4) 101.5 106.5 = 105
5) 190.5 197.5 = 191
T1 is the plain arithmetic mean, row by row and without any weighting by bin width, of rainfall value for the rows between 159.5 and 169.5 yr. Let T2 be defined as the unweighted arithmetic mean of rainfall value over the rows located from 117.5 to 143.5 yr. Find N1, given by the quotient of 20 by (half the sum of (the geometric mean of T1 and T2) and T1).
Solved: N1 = 0.52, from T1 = 39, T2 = 37.0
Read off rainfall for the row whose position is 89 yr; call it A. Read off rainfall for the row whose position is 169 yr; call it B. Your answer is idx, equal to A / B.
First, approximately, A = 32.1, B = 41.4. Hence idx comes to 0.78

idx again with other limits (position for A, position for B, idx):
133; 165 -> 0.95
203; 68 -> 1.30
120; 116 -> 0.95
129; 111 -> 1.03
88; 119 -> 0.94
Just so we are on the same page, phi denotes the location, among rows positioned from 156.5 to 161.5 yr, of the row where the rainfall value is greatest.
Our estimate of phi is 161 yr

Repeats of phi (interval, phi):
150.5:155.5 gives 155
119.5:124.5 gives 121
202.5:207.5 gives 203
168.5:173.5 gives 169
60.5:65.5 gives 62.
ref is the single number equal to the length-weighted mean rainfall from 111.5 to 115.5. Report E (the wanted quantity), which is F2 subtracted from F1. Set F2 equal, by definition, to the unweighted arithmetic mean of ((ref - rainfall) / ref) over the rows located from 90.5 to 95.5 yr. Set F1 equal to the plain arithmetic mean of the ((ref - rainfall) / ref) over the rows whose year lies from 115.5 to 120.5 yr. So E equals -0.13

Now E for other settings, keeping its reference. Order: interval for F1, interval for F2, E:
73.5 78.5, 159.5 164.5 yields 0.19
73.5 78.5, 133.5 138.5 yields 0.21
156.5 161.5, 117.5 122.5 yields -0.01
